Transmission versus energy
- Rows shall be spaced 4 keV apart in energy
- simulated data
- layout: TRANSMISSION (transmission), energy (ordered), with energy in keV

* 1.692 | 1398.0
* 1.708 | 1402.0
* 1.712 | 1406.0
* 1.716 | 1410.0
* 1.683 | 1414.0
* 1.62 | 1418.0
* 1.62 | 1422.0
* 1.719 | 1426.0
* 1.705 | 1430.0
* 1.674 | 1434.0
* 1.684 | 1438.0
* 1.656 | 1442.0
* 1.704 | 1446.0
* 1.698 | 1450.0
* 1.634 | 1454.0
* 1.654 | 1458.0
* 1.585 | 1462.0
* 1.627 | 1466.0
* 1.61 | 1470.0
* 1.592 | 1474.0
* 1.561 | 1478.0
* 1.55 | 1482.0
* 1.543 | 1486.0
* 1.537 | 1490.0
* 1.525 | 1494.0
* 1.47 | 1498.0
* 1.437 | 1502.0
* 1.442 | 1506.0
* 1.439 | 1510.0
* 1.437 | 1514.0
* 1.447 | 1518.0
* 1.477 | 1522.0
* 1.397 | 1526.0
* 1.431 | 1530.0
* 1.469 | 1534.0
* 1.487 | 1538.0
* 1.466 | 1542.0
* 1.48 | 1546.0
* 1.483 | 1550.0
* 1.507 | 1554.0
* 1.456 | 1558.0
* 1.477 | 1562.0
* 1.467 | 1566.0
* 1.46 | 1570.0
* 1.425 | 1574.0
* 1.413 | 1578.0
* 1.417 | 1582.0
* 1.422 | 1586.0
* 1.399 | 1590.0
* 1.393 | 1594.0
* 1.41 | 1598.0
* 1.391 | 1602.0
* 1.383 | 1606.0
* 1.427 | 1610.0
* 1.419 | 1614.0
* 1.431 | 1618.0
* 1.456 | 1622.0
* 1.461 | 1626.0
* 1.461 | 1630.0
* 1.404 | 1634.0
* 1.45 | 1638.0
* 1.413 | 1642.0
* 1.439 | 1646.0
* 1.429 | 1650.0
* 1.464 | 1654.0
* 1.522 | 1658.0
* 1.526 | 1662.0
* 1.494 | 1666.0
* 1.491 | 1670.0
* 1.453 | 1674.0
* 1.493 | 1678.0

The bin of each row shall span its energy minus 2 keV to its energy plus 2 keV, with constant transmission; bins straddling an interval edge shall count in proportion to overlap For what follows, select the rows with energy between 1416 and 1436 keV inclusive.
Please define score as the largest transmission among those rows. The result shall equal 1.719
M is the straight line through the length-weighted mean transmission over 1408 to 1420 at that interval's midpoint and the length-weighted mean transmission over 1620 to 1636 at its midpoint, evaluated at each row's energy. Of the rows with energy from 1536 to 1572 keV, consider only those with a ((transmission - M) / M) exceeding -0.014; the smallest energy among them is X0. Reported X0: 1554.0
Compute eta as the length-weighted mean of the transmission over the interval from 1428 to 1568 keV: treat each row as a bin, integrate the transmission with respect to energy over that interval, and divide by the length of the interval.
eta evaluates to 1.54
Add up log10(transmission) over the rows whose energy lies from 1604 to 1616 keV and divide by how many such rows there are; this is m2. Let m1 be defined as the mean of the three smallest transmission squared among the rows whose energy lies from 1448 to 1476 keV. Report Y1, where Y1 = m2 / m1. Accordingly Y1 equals 0.06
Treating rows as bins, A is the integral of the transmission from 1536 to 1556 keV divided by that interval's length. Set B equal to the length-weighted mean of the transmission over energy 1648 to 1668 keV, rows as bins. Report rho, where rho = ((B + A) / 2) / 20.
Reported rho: 0.0743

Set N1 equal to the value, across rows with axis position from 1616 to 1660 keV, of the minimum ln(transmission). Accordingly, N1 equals 0.339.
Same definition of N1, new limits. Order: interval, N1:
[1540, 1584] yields 0.346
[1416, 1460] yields 0.482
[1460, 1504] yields 0.363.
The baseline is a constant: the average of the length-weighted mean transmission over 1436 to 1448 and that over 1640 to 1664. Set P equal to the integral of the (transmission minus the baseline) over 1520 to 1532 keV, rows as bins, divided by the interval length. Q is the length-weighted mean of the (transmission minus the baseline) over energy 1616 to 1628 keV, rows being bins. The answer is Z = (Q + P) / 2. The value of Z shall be -0.131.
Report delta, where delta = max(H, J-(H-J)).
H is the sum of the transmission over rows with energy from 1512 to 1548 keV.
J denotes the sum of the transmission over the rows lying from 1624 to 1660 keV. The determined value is 13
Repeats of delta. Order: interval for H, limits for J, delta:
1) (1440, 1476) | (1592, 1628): 15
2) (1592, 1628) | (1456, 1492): 16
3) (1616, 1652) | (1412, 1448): 17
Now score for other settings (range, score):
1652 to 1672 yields 1.526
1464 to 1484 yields 1.627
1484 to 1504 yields 1.543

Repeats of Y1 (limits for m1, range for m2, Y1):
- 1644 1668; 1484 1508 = 0.08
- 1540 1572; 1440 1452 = 0.11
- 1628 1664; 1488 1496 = 0.09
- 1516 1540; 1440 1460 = 0.11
